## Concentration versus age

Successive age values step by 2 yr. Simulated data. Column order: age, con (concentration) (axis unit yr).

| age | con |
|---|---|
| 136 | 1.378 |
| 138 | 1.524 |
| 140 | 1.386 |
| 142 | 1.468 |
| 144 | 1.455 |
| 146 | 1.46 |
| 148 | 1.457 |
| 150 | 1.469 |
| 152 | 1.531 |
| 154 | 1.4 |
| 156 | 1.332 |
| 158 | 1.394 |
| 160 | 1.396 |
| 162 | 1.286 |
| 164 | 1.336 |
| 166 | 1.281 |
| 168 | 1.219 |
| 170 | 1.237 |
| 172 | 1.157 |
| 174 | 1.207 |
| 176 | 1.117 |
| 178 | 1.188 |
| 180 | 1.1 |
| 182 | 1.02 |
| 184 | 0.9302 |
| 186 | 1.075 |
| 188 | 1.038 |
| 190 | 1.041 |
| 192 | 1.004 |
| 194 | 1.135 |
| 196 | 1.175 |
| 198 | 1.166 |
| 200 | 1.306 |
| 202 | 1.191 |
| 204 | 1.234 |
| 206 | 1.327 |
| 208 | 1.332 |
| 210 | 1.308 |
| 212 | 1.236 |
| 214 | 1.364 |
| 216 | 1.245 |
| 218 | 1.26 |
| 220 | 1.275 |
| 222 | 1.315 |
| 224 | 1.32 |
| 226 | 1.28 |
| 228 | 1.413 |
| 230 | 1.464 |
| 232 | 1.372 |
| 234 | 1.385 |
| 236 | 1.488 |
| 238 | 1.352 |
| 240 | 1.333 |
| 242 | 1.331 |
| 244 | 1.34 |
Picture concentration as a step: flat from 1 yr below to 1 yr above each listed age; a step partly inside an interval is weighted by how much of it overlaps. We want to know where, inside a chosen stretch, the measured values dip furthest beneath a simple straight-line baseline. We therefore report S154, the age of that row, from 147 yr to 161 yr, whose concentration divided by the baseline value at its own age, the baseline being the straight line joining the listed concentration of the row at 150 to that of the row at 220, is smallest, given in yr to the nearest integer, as 156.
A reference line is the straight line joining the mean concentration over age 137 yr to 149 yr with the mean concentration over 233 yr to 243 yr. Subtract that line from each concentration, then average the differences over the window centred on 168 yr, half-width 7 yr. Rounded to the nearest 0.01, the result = -0.19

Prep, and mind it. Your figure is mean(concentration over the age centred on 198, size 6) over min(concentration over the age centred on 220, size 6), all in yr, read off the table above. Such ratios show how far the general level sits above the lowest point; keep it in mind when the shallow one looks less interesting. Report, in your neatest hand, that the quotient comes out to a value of 0.96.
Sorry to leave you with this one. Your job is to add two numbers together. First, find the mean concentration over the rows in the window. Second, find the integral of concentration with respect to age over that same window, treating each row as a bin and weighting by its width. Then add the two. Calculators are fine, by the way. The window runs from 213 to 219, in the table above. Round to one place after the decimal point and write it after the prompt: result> 9.0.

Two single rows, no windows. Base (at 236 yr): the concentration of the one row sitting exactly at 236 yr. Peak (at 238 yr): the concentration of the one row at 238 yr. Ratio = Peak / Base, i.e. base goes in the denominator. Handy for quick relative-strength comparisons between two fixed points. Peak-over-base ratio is 0.91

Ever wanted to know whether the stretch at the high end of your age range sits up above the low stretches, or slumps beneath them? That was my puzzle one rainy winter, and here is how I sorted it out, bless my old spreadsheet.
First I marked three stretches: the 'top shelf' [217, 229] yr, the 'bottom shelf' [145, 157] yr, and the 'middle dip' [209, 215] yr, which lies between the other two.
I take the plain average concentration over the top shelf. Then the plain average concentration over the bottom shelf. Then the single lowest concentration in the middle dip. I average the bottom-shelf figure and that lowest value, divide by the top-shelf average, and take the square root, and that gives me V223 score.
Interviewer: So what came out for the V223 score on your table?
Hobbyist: 1.01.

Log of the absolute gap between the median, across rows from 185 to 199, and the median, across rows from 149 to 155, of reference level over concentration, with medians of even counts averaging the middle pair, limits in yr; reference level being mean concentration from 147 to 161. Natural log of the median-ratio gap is -1.0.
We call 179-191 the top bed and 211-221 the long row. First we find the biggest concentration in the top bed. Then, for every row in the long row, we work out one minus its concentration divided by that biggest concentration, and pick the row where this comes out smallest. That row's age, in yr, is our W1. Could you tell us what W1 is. 214 yr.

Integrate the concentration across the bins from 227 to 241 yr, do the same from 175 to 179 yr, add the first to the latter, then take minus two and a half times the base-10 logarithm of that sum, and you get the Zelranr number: -3.46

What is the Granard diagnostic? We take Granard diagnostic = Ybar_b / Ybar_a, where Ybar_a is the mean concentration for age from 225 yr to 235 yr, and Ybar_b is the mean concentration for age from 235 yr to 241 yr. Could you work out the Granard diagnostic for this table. 1.01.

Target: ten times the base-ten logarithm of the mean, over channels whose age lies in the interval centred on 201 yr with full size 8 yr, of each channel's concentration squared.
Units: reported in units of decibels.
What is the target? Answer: 1.77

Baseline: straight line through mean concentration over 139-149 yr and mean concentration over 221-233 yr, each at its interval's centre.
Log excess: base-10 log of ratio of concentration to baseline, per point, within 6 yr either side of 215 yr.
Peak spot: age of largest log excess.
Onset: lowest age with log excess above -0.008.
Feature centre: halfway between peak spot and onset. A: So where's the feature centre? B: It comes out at 214 yr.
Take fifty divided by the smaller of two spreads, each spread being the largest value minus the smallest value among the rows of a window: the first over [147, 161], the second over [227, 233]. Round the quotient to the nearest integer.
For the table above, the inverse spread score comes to 543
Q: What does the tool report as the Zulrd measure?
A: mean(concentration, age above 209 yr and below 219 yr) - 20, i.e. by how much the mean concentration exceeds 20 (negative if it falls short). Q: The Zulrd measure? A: -18.7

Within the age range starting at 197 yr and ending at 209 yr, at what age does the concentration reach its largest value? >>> 208 yr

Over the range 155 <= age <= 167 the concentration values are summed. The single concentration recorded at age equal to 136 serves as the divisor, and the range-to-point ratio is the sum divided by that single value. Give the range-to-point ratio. 5.8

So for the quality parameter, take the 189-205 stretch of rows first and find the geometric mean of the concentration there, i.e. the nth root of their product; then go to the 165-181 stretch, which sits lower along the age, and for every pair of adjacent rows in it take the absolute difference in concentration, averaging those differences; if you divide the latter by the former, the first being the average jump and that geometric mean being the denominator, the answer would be 0.057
